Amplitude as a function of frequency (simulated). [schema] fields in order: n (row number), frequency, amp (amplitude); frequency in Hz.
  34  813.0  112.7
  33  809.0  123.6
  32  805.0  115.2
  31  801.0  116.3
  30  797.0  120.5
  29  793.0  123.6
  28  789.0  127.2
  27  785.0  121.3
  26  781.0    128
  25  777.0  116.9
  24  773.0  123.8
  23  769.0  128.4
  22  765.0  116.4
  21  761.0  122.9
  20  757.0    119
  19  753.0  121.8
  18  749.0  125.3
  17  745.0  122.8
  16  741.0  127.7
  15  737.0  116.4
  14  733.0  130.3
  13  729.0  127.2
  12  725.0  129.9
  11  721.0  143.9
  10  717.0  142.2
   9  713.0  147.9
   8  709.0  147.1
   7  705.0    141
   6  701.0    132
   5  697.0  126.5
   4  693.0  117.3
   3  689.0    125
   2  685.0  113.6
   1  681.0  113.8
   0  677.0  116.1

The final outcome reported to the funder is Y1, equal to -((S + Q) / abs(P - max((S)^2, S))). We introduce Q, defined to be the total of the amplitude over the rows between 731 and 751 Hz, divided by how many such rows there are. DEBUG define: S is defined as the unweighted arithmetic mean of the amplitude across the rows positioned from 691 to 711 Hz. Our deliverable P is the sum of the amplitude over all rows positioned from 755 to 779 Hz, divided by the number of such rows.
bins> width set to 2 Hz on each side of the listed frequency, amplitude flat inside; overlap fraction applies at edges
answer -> -0.015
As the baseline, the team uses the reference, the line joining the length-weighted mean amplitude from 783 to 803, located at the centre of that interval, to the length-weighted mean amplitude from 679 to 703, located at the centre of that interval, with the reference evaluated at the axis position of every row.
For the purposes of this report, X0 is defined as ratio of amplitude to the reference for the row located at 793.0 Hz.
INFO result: 1.01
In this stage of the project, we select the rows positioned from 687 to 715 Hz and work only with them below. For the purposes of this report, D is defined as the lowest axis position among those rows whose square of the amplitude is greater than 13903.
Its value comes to 689.0 Hz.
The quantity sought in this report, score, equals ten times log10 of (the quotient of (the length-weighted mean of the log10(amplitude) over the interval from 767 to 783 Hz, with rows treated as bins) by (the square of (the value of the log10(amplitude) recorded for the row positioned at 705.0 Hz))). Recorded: -3.44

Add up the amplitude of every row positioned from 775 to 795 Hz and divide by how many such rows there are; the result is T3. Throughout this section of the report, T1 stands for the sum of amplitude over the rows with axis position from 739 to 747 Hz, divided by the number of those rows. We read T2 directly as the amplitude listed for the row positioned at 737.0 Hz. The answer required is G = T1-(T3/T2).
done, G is 124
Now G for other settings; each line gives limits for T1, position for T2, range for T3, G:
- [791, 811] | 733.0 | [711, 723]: 119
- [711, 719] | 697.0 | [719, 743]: 144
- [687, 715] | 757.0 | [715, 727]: 133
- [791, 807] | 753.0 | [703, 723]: 118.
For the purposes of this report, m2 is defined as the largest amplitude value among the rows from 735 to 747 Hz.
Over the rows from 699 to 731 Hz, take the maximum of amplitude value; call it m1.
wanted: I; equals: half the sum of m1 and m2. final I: 138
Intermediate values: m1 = 147.9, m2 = 127.7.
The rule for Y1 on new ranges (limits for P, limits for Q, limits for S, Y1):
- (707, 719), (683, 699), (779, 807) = -0.017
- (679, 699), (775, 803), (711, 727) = -0.013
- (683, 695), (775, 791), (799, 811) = -0.017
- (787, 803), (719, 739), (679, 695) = -0.018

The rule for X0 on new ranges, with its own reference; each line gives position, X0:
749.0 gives 1.03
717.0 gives 1.17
